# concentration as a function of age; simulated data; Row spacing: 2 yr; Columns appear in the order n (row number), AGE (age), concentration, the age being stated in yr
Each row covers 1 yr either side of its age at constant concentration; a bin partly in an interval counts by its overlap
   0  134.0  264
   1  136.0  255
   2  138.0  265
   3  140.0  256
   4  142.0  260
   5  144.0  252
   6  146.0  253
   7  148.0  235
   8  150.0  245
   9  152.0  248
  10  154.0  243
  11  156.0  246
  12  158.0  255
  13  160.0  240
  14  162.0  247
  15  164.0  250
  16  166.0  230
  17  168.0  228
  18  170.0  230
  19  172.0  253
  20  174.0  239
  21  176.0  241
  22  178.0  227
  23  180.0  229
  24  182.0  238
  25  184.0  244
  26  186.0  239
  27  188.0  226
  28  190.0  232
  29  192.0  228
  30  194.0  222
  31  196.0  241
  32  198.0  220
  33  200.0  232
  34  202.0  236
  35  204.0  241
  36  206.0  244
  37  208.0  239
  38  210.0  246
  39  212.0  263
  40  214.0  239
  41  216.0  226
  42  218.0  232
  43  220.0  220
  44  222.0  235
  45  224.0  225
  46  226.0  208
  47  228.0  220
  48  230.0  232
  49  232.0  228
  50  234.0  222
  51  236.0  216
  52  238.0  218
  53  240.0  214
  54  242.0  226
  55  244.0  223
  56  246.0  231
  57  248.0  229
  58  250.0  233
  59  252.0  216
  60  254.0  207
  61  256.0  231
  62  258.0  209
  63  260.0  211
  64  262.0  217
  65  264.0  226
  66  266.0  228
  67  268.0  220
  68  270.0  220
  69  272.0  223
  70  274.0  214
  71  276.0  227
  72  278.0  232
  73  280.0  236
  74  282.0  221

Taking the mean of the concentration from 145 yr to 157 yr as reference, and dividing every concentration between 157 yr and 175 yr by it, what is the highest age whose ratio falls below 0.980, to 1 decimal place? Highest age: 174.0 yr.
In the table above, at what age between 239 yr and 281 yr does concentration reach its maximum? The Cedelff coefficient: 280.0 yr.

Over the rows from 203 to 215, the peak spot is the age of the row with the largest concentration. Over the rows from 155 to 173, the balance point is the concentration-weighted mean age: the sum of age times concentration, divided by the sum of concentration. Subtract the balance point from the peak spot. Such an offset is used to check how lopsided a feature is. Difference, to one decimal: 48.1 yr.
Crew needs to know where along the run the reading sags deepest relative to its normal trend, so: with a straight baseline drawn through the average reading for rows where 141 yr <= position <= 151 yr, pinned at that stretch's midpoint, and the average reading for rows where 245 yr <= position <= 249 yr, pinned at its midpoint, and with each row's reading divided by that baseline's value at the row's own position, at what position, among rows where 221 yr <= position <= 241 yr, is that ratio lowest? 226.0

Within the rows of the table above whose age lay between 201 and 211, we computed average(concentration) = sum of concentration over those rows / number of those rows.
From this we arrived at 241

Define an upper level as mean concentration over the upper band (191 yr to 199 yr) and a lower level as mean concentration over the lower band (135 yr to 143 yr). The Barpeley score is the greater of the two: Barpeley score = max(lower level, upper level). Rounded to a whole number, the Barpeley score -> 259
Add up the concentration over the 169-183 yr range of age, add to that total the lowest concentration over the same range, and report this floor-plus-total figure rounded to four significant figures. 1884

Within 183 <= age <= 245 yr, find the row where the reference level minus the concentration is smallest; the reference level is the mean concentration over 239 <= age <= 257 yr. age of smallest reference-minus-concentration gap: 212.0 yr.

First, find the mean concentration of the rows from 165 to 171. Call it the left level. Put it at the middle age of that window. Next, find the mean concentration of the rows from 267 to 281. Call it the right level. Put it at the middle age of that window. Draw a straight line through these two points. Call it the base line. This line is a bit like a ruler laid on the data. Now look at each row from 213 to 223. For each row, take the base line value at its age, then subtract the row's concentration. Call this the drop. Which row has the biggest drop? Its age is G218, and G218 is 220.0 yr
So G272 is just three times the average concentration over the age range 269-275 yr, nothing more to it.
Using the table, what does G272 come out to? 657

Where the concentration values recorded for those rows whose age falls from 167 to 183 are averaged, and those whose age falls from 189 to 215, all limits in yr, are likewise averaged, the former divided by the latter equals 0.99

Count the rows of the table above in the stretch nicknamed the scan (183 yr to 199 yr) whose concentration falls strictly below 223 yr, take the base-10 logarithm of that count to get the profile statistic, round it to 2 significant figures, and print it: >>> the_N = 0.30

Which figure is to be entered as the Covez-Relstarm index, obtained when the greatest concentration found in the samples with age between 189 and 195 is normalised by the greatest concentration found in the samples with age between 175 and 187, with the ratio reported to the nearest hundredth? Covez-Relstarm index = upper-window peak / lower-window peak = 0.95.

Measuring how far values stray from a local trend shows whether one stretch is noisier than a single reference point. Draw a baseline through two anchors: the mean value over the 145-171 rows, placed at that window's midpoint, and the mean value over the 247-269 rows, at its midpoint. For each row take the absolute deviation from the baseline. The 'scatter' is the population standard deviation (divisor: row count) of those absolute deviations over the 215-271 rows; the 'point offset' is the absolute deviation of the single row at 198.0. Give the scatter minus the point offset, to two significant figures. -9.4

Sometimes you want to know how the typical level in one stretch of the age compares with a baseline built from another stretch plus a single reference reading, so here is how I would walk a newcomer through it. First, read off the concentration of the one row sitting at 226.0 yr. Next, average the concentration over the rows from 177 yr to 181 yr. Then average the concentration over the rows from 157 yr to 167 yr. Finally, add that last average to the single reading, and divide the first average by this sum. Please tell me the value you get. 0.504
